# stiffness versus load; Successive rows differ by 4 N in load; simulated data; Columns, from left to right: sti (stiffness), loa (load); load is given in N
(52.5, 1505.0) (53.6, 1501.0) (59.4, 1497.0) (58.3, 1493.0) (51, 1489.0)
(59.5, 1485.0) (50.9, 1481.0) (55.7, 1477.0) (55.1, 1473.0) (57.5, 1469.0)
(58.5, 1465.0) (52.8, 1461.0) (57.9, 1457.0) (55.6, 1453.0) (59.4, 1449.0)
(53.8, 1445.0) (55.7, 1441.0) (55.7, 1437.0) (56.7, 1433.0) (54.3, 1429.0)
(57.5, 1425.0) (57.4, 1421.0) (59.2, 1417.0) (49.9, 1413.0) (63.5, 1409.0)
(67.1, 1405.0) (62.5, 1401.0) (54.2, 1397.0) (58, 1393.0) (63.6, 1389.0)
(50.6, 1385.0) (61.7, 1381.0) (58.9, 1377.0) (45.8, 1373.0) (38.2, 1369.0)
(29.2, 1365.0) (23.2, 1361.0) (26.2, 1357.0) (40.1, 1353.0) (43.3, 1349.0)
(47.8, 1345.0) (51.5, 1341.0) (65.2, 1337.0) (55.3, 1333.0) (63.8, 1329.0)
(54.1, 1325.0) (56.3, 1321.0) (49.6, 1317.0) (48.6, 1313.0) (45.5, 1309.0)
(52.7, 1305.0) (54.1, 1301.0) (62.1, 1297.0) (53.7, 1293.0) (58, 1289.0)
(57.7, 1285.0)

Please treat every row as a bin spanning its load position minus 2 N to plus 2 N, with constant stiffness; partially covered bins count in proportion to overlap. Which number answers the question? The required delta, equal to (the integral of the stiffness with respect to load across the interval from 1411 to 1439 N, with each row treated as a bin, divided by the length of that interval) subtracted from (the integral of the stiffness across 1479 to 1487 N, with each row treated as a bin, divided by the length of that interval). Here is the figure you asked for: -0.6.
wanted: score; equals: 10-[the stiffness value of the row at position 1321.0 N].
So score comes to -46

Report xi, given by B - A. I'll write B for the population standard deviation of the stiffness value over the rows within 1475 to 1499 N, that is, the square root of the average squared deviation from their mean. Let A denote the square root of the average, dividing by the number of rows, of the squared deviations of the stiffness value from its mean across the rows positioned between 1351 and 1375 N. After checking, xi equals -4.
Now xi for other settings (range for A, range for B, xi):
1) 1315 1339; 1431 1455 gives -4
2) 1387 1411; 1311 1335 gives 1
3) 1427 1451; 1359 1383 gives 12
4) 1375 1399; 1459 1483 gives -2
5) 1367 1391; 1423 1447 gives -8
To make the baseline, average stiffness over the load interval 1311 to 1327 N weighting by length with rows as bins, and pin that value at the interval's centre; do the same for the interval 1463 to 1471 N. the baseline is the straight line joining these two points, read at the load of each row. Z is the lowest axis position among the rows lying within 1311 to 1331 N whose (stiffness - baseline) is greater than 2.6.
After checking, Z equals 1321.0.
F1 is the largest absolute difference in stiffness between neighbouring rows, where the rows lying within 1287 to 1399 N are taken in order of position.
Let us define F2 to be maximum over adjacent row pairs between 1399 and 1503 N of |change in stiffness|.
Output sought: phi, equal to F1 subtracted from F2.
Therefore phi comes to -0.3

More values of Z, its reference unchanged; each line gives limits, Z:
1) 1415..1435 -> 1417.0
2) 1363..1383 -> 1377.0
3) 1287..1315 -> 1289.0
